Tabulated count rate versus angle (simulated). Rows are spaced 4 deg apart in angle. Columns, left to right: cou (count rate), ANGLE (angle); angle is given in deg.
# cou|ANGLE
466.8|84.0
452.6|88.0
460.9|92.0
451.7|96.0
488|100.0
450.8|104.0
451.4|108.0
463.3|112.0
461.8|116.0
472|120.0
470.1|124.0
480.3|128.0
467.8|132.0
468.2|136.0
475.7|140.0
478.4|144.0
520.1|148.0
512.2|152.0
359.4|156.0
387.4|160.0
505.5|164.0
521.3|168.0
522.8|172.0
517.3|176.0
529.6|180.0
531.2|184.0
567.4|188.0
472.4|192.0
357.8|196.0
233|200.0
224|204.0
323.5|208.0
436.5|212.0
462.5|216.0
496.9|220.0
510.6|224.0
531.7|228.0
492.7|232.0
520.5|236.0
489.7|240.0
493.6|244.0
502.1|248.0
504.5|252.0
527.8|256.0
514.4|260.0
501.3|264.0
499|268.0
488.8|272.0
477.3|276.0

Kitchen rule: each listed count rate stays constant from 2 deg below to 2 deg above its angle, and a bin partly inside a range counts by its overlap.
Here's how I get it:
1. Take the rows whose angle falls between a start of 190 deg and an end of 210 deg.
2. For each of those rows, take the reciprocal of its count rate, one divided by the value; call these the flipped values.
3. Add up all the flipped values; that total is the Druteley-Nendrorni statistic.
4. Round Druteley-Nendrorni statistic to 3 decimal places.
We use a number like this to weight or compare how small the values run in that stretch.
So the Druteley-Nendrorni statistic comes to 0.017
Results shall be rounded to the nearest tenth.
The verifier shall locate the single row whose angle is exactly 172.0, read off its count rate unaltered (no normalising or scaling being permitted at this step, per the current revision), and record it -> 522.8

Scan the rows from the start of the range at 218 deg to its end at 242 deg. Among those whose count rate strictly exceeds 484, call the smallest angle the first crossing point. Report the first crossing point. 220.0 deg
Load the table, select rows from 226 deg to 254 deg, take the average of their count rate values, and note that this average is 505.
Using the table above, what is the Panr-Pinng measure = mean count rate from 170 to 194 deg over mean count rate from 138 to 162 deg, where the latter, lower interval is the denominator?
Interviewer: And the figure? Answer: 1.15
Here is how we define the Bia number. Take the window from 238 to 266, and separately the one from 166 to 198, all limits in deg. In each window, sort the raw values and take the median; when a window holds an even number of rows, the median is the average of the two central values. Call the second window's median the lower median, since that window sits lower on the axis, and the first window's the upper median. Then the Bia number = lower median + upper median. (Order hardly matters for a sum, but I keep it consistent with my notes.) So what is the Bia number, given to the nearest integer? 1024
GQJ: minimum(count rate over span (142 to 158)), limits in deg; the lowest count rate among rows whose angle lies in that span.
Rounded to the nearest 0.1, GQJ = 359.4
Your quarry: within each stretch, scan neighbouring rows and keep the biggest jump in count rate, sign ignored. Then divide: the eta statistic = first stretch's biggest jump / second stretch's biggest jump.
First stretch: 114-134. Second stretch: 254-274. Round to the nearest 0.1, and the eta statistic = 0.9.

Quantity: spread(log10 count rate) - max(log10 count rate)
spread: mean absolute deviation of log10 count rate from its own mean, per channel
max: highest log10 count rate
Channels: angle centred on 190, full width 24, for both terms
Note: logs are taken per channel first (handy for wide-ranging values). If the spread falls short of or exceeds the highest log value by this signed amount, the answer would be -2.64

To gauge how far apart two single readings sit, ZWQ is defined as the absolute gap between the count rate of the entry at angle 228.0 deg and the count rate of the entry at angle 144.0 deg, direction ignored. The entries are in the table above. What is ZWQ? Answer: 53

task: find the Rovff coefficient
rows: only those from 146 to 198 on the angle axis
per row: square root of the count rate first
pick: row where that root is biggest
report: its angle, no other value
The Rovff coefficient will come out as 188.0 deg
